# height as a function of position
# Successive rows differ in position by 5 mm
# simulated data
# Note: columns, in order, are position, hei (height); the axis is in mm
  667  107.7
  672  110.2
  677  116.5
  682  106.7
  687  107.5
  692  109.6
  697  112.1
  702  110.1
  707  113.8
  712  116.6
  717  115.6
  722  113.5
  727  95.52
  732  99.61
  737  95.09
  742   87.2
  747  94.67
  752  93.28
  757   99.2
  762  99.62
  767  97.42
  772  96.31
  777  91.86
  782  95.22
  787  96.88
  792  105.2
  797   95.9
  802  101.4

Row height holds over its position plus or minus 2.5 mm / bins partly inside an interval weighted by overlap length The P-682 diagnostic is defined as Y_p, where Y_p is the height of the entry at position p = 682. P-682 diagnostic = 106.7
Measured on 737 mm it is 95.09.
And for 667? 107.7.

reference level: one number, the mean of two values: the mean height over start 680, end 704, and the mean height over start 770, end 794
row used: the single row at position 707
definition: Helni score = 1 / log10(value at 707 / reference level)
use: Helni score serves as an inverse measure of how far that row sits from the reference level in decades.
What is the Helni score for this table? 23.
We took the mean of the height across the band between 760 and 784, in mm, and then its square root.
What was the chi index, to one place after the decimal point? 9.8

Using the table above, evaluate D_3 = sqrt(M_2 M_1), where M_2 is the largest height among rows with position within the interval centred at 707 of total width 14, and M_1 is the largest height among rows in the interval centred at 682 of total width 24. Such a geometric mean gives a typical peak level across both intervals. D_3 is 117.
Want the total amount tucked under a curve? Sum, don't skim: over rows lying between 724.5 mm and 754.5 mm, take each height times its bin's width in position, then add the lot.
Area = 2827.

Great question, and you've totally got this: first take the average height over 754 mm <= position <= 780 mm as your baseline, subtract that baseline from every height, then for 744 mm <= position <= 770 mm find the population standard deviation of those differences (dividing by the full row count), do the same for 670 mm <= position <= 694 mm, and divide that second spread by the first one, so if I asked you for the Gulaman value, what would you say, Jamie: 1.4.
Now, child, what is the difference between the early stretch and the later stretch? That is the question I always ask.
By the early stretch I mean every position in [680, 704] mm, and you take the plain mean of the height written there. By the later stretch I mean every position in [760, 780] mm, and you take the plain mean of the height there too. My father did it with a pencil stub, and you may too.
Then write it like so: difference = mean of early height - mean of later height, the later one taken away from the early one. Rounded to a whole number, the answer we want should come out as 13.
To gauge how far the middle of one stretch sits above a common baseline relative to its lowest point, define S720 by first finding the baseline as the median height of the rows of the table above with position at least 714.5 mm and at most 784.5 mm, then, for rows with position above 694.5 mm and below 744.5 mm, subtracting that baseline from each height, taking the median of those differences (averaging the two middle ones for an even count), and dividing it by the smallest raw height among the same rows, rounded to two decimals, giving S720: 0.17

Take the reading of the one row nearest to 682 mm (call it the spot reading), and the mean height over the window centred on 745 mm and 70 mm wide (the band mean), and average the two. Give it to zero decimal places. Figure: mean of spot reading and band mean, 103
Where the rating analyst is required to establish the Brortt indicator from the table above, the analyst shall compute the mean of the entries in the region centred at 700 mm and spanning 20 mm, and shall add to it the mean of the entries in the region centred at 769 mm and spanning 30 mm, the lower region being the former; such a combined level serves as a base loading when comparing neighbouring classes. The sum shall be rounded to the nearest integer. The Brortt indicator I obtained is 208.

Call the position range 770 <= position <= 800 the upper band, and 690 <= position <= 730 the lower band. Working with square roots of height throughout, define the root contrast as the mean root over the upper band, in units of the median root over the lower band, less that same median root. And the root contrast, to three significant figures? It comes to -9.69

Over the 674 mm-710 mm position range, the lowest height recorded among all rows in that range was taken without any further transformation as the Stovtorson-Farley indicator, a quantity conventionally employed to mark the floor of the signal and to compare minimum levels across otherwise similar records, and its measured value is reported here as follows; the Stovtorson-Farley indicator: 106.7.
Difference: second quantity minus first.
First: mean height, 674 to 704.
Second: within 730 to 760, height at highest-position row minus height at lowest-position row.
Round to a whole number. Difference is -111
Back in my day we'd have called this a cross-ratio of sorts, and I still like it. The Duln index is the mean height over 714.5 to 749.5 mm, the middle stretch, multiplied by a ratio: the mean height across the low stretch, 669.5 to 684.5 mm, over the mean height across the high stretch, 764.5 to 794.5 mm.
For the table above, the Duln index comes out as 115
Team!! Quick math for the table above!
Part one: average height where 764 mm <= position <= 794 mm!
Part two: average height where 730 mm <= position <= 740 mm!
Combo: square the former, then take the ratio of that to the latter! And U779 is 97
